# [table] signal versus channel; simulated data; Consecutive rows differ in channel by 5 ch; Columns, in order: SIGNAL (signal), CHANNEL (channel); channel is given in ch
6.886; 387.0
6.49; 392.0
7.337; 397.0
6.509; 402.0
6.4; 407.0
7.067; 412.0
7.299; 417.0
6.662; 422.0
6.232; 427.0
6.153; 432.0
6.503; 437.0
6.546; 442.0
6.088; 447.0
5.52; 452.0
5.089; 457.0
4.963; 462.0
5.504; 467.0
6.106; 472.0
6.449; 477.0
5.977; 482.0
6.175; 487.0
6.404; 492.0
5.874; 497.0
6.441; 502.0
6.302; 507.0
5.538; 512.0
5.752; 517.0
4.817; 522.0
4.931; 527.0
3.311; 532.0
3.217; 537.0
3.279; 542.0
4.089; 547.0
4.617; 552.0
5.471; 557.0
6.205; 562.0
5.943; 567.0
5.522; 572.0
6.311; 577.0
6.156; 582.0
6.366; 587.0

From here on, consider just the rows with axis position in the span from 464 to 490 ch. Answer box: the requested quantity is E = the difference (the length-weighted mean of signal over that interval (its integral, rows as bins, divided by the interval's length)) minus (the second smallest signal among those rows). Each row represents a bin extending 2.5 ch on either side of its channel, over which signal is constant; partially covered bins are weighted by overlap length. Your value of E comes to 0.05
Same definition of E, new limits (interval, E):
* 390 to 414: 0.27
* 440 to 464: 0.55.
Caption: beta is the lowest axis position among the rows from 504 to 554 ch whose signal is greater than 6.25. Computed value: 507.0 ch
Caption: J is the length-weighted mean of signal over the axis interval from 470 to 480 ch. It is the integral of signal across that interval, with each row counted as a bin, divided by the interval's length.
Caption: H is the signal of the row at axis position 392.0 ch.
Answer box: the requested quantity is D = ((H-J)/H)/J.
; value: 0.01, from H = 6.49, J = 6.3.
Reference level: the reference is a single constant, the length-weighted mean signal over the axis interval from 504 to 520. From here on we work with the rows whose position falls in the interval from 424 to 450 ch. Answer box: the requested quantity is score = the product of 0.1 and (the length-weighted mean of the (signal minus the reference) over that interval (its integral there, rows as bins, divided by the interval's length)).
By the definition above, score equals 0.04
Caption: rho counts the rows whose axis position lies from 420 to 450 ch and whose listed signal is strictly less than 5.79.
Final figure 0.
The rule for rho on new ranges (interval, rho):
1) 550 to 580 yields 3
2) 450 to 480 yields 4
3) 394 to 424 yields 0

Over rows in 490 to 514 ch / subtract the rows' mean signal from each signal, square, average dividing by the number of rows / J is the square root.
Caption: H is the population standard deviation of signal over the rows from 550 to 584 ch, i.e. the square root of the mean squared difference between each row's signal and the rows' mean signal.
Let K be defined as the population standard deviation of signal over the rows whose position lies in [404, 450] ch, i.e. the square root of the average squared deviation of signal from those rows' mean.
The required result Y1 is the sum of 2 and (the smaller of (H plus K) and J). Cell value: 2.35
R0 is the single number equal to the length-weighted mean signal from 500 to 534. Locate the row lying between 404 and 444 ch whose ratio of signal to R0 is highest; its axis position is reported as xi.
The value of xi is 417.0 ch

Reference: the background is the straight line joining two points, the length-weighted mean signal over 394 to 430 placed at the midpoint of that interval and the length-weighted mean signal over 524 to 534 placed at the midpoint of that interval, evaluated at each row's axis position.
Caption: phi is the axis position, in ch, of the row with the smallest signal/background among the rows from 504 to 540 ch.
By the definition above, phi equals 537.0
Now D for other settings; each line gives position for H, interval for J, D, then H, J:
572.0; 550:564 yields 0.00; 5.522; 5.4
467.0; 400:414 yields -0.03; 5.504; 6.6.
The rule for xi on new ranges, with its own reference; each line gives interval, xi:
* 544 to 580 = 577.0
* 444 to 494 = 477.0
